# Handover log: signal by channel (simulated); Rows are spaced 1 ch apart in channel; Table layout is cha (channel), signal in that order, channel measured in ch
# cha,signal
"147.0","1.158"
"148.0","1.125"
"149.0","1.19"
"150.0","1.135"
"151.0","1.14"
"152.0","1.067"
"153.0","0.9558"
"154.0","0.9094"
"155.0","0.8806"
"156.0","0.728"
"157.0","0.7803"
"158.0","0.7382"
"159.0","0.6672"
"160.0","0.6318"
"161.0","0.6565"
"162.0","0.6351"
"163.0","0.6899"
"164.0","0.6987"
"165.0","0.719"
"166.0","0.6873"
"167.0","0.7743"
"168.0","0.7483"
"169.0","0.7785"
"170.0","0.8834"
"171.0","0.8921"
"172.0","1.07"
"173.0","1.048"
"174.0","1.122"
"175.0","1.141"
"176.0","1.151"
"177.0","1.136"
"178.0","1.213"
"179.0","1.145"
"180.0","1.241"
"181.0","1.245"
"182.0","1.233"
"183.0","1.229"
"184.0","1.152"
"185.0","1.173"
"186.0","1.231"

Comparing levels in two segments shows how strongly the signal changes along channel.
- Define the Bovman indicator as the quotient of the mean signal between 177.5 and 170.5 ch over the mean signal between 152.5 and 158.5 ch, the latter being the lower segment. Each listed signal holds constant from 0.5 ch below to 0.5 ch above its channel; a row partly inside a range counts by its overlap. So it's 1.30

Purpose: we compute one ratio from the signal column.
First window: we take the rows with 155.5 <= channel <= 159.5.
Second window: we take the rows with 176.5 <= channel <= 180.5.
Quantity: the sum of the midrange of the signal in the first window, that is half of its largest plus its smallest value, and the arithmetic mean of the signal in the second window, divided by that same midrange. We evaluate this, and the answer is 2.6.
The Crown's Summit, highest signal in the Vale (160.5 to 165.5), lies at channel 165.0 ch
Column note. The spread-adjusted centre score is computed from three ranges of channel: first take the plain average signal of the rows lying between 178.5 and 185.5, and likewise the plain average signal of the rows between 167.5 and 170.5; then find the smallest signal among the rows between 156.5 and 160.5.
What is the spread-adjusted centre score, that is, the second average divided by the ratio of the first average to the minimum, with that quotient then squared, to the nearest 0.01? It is 0.18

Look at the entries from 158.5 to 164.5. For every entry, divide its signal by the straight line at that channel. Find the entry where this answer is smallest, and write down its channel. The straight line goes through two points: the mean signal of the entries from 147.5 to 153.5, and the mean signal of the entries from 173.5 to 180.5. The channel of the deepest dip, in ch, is 160.0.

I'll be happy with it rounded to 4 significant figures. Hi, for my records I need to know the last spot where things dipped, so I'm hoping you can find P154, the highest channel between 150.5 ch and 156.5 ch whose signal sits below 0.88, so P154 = 156.0 ch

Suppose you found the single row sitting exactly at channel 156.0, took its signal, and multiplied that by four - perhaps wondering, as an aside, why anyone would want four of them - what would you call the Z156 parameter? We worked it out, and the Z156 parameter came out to 2.9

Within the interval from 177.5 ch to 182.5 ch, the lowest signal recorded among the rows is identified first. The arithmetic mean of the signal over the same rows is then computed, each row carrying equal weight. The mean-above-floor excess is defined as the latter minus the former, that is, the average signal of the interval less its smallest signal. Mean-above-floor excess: 0.07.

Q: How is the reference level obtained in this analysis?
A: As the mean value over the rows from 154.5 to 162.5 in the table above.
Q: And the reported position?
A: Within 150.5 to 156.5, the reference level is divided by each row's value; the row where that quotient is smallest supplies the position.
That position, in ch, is 151.0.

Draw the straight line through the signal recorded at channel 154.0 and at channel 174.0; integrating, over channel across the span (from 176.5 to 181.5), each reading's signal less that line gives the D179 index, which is 0.10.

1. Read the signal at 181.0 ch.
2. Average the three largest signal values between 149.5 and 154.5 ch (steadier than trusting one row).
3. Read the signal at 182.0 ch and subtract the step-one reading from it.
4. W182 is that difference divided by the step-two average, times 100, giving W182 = -1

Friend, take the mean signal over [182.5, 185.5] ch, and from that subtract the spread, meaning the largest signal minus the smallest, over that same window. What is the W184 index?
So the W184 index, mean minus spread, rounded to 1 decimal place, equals 1.1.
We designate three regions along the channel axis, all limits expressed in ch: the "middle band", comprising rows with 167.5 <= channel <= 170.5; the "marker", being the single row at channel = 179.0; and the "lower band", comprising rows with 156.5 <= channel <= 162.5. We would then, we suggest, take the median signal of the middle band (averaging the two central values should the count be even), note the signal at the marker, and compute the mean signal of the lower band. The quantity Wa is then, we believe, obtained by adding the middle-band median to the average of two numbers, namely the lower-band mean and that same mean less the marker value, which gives 0.89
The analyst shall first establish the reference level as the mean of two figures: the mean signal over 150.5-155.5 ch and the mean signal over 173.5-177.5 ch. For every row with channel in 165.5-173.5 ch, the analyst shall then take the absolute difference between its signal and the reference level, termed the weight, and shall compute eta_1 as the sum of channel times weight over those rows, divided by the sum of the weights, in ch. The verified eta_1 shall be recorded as 168.1 ch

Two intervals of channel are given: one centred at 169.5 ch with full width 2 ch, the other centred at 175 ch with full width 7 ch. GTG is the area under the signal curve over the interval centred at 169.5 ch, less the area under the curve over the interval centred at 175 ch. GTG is -6.2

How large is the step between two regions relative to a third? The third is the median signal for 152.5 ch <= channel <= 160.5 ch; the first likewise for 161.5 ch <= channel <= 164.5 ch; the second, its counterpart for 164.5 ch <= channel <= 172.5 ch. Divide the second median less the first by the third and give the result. 0.114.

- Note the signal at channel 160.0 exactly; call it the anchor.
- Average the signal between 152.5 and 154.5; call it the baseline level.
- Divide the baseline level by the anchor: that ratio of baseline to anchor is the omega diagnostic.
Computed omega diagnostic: 1.5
